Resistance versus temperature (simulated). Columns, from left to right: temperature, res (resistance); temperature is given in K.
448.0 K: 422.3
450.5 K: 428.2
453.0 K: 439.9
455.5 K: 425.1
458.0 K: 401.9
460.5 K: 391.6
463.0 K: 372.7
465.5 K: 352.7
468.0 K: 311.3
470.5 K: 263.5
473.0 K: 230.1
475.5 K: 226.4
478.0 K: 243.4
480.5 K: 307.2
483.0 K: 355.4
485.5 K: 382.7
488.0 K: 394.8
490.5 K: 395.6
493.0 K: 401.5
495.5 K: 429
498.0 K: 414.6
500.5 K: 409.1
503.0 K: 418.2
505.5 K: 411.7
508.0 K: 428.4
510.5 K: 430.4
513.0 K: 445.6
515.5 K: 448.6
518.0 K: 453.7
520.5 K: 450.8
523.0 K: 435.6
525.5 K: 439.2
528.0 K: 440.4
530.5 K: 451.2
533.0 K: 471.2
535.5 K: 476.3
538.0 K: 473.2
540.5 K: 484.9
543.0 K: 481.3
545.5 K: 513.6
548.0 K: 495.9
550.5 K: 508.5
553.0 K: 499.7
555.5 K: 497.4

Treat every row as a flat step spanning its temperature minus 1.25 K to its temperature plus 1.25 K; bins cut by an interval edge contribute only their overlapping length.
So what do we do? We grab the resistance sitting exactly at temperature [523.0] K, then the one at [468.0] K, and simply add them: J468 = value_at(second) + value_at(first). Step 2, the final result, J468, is 747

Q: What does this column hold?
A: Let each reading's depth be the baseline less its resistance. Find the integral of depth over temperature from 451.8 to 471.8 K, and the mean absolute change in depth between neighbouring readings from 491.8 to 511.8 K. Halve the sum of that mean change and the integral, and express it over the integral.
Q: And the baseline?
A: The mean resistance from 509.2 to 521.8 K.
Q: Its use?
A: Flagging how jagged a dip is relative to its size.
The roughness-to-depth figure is 0.5038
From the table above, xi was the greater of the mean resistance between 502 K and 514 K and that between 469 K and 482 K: 427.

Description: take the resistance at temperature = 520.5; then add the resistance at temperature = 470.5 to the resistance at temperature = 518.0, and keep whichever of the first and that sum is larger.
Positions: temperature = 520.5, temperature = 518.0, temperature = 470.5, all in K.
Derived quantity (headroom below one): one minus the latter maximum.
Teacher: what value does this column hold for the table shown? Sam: -716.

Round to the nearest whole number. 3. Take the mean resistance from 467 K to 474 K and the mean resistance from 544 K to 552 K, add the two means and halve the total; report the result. 387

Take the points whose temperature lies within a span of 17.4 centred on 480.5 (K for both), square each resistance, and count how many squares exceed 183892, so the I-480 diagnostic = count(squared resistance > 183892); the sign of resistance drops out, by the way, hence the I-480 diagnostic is 0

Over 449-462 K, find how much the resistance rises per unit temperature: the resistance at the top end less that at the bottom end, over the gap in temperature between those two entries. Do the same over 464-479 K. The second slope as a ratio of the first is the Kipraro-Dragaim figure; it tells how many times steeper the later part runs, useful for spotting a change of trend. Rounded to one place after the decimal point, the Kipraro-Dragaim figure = 2.4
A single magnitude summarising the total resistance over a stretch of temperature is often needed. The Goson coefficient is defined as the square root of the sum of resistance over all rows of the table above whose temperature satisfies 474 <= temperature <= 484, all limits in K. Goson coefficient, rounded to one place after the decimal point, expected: 33.7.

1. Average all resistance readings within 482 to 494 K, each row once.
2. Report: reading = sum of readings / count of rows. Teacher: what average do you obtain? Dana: 386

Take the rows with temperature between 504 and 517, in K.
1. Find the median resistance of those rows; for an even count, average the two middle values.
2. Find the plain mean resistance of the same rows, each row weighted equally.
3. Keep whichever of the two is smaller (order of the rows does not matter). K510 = 430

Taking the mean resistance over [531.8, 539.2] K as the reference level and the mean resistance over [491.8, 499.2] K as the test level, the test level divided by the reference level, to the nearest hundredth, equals 0.88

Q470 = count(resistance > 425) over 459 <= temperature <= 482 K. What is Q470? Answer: 0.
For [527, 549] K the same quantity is 9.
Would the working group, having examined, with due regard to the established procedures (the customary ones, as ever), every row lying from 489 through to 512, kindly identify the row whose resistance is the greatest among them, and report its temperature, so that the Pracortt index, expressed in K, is 510.5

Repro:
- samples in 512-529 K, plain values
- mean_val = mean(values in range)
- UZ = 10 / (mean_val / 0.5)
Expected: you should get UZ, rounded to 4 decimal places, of 0.0112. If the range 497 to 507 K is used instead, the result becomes 0.0121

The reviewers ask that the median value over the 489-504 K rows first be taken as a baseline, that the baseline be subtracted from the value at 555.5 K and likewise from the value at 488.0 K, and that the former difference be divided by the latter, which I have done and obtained -5.0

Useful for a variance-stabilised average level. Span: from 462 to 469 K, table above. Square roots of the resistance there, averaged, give 18.6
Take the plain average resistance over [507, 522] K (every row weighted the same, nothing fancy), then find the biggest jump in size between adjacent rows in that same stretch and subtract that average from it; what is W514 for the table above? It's -428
